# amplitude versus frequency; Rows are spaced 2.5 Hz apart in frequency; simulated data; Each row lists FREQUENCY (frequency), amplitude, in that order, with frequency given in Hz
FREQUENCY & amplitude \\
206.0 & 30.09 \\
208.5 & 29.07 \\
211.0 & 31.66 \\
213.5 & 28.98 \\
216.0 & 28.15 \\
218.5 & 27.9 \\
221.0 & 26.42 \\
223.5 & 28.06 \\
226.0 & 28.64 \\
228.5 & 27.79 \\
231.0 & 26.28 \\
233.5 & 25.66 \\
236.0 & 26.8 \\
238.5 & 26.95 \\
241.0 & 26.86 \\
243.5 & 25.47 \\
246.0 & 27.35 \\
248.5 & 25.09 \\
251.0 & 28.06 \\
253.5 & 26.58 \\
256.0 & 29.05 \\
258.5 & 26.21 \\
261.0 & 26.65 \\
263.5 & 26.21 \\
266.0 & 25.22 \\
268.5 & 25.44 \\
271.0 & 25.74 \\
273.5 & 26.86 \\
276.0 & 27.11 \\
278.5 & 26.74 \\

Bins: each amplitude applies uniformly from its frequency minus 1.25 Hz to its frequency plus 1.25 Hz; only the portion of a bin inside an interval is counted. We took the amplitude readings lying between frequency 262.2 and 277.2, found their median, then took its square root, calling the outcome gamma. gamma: 5.10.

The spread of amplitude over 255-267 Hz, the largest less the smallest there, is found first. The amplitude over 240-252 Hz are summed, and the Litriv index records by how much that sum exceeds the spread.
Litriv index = 129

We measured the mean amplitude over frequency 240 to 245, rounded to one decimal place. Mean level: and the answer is 26.2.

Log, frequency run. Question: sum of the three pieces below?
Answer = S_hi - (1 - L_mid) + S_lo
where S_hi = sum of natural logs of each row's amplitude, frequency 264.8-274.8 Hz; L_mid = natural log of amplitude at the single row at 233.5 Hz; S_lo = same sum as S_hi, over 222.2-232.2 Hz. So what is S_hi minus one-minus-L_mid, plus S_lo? 28.5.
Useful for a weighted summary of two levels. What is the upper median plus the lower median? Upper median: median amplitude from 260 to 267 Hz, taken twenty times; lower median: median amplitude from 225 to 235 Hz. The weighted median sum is 551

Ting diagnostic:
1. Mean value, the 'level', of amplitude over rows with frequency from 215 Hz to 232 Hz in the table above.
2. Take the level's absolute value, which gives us 27.6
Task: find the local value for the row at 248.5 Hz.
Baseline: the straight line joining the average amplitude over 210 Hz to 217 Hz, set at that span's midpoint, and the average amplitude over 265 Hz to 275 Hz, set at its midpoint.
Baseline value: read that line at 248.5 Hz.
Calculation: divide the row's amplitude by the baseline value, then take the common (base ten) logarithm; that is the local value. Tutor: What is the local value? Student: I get -0.036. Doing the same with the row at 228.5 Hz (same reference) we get -0.012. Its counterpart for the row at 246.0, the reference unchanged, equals -0.001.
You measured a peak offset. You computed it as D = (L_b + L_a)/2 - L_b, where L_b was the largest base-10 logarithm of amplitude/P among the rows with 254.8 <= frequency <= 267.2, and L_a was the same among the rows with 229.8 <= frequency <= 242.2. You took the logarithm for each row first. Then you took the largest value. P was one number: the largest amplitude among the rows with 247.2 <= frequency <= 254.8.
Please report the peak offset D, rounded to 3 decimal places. -0.016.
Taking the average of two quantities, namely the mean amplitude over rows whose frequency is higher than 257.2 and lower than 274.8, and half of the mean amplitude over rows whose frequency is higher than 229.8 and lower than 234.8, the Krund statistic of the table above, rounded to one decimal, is 19.5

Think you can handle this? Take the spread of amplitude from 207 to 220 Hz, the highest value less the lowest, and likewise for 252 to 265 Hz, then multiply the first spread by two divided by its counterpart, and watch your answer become 2.6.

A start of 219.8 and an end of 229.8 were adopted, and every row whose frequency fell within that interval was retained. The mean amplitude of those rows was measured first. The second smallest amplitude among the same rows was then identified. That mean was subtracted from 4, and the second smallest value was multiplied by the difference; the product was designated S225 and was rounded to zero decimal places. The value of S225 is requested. -659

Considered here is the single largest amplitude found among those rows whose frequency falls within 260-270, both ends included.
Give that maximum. 26.65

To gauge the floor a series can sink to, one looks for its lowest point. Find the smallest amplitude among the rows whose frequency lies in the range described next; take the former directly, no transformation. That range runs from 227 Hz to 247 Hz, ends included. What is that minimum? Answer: 25.47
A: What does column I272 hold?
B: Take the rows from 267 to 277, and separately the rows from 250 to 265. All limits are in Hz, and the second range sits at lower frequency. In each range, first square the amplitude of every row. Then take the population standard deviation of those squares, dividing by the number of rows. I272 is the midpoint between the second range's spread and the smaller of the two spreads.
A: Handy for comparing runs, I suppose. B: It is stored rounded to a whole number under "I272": 48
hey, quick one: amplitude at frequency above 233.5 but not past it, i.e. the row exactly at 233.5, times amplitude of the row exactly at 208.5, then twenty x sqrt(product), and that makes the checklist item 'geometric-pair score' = 546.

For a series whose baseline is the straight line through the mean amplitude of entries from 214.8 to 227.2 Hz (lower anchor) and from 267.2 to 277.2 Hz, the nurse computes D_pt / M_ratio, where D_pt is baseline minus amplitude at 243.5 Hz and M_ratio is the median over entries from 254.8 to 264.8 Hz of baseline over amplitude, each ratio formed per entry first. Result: 1.7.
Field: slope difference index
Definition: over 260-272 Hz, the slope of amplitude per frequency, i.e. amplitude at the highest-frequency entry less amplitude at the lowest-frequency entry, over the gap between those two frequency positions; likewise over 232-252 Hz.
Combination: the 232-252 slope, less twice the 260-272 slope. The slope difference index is 0.32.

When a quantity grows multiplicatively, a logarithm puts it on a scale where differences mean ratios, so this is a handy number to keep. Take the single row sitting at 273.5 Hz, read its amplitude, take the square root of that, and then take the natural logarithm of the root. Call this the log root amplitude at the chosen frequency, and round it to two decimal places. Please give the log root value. 1.65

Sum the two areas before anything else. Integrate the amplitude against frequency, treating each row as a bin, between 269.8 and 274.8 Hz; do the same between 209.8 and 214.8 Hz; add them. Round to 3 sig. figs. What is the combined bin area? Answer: 283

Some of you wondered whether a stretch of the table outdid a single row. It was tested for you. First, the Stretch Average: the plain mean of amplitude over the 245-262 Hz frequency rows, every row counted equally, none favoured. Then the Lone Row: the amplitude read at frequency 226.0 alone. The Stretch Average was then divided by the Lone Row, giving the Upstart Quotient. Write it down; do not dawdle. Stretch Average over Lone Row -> 0.943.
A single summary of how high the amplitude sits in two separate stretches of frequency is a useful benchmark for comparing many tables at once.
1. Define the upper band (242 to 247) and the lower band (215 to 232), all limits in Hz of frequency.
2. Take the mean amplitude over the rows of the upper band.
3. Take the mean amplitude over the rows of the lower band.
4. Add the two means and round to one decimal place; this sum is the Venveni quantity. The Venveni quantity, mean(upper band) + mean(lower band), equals 54.0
